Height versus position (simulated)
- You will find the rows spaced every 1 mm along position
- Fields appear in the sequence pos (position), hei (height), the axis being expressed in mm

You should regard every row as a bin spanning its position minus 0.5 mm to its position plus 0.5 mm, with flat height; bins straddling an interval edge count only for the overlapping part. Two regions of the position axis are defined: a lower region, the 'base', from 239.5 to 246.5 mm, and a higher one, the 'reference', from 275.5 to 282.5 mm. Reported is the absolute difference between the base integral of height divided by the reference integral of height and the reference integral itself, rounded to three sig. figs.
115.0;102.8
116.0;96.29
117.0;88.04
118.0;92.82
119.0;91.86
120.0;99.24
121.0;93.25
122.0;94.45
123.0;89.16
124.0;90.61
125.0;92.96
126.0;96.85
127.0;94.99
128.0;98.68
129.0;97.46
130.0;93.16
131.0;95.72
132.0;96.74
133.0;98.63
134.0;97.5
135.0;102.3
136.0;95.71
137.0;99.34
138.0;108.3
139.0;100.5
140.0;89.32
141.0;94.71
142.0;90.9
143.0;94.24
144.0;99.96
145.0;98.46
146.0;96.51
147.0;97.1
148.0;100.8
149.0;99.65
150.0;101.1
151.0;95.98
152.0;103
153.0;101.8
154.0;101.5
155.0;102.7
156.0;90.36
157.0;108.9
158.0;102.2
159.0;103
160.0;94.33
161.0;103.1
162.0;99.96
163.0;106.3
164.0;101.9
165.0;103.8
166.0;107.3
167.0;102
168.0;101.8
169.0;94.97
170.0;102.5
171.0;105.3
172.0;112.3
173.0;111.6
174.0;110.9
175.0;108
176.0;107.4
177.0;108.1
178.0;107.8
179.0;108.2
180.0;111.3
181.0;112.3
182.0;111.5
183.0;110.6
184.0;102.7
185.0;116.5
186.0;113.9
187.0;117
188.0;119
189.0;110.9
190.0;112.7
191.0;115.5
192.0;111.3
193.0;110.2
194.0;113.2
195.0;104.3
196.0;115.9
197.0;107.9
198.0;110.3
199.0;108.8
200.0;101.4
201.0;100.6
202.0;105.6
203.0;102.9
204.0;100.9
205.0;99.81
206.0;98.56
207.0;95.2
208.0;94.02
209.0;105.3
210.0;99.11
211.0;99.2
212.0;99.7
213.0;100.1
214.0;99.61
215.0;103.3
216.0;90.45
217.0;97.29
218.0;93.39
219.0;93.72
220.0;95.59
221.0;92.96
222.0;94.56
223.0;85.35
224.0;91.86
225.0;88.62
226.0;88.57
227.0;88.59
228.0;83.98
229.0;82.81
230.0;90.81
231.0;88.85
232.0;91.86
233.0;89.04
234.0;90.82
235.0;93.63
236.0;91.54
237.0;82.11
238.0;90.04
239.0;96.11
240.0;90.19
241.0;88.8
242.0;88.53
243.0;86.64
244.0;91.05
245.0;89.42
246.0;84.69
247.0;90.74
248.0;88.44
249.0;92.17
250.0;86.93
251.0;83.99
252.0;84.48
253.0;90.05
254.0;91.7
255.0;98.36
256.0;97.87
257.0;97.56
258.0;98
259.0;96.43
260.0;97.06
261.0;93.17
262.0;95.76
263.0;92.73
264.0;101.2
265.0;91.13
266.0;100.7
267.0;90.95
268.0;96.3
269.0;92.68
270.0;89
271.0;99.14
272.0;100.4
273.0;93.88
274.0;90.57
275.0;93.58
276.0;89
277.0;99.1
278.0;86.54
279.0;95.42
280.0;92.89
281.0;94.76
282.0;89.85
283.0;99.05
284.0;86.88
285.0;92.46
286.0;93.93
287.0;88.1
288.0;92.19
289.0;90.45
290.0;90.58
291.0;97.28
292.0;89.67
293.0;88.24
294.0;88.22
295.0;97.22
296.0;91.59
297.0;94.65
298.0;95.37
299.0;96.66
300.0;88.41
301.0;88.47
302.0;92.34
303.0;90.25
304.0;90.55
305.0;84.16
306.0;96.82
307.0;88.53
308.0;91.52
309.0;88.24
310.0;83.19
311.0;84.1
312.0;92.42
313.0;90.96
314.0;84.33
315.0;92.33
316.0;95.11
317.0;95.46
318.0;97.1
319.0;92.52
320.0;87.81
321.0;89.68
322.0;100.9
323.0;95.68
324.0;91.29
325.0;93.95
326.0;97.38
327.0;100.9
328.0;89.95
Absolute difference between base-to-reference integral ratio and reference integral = 647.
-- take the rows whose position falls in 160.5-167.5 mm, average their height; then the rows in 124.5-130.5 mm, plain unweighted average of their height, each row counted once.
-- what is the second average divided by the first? 0.92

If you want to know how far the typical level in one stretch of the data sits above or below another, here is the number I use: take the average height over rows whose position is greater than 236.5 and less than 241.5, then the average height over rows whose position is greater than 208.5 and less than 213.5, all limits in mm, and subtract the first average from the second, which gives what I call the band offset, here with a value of 11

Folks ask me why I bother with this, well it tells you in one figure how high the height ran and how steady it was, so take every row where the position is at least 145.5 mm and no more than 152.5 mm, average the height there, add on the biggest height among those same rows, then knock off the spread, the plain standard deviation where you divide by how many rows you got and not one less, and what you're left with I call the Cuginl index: 200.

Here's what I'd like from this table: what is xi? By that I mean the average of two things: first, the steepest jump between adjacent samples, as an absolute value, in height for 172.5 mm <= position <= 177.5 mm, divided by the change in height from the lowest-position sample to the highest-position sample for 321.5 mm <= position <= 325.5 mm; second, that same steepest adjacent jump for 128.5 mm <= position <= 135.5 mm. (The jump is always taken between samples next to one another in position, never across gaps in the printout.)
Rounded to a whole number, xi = 2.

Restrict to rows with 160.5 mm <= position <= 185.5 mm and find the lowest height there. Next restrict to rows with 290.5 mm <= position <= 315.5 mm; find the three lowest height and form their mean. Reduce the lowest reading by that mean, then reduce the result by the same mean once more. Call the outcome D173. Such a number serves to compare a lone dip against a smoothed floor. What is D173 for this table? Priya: -73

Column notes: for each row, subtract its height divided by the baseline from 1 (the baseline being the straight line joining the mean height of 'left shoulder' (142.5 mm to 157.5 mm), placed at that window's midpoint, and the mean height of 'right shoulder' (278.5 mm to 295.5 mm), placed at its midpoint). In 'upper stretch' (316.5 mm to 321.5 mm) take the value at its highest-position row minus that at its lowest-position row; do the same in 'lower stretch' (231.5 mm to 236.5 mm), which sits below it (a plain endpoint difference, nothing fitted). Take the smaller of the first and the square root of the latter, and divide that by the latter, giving 29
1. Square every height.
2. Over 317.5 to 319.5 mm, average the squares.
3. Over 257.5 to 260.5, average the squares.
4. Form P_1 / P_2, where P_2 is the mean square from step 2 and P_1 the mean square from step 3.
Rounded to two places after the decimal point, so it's 1.05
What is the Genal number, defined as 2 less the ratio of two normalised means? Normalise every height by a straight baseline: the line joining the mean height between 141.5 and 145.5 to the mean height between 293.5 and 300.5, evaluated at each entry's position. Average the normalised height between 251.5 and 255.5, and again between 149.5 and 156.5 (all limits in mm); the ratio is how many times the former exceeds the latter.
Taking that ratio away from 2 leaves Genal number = 1.07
